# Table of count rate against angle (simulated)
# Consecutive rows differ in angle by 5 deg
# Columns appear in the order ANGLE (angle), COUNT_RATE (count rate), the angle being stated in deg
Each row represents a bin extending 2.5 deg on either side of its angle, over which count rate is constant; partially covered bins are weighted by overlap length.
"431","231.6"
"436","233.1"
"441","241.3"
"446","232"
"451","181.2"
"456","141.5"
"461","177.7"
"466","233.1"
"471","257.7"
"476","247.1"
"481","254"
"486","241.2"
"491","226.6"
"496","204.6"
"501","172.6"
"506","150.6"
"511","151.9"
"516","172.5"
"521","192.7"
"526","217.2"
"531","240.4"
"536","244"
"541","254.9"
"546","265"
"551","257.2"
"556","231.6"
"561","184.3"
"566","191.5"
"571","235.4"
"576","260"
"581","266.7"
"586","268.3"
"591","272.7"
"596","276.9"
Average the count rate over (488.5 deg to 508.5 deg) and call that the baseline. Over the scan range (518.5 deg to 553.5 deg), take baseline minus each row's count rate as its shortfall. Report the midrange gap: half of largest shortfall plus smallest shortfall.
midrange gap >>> -40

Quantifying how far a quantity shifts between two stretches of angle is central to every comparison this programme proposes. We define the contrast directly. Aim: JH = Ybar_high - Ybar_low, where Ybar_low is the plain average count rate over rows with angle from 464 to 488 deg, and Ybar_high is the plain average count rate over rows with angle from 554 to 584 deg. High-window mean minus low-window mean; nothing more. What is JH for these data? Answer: -18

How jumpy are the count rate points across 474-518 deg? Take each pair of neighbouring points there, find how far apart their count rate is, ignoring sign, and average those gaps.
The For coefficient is 16.5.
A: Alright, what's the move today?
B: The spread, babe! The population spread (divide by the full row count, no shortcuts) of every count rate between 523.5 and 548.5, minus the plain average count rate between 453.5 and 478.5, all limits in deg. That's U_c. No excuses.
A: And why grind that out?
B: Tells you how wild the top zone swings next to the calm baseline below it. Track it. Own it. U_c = -195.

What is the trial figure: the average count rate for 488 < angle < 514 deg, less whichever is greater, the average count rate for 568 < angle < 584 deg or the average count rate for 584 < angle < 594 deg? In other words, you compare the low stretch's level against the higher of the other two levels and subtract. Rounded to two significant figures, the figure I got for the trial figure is -89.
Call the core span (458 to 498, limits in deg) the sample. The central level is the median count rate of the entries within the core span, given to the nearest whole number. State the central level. 237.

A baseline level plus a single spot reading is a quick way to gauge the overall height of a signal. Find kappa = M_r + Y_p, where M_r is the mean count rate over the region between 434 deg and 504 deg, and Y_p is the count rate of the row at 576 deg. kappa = 477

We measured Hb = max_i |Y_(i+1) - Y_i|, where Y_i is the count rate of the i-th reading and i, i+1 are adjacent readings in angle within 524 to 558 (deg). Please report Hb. 26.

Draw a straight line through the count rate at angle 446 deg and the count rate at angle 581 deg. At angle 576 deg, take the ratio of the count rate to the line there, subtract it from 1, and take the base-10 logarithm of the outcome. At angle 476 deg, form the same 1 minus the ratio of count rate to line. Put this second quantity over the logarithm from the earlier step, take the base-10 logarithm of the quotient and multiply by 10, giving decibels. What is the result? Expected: -17.4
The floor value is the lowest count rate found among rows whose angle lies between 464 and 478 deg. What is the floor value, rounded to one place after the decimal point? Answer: 233.1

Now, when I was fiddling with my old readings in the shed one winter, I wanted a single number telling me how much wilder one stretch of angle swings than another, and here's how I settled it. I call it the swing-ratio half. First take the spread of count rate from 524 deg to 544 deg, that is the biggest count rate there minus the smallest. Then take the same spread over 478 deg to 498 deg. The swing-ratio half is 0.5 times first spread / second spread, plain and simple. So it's 0.38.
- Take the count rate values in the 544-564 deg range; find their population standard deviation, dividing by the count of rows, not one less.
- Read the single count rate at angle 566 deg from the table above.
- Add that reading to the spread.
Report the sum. 223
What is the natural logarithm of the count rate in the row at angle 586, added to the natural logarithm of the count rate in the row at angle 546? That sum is 11.2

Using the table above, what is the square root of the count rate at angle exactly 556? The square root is 15.2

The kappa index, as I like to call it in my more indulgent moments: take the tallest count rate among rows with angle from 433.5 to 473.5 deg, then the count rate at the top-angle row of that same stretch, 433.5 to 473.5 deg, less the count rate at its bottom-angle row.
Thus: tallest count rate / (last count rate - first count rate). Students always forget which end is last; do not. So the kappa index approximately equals 10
